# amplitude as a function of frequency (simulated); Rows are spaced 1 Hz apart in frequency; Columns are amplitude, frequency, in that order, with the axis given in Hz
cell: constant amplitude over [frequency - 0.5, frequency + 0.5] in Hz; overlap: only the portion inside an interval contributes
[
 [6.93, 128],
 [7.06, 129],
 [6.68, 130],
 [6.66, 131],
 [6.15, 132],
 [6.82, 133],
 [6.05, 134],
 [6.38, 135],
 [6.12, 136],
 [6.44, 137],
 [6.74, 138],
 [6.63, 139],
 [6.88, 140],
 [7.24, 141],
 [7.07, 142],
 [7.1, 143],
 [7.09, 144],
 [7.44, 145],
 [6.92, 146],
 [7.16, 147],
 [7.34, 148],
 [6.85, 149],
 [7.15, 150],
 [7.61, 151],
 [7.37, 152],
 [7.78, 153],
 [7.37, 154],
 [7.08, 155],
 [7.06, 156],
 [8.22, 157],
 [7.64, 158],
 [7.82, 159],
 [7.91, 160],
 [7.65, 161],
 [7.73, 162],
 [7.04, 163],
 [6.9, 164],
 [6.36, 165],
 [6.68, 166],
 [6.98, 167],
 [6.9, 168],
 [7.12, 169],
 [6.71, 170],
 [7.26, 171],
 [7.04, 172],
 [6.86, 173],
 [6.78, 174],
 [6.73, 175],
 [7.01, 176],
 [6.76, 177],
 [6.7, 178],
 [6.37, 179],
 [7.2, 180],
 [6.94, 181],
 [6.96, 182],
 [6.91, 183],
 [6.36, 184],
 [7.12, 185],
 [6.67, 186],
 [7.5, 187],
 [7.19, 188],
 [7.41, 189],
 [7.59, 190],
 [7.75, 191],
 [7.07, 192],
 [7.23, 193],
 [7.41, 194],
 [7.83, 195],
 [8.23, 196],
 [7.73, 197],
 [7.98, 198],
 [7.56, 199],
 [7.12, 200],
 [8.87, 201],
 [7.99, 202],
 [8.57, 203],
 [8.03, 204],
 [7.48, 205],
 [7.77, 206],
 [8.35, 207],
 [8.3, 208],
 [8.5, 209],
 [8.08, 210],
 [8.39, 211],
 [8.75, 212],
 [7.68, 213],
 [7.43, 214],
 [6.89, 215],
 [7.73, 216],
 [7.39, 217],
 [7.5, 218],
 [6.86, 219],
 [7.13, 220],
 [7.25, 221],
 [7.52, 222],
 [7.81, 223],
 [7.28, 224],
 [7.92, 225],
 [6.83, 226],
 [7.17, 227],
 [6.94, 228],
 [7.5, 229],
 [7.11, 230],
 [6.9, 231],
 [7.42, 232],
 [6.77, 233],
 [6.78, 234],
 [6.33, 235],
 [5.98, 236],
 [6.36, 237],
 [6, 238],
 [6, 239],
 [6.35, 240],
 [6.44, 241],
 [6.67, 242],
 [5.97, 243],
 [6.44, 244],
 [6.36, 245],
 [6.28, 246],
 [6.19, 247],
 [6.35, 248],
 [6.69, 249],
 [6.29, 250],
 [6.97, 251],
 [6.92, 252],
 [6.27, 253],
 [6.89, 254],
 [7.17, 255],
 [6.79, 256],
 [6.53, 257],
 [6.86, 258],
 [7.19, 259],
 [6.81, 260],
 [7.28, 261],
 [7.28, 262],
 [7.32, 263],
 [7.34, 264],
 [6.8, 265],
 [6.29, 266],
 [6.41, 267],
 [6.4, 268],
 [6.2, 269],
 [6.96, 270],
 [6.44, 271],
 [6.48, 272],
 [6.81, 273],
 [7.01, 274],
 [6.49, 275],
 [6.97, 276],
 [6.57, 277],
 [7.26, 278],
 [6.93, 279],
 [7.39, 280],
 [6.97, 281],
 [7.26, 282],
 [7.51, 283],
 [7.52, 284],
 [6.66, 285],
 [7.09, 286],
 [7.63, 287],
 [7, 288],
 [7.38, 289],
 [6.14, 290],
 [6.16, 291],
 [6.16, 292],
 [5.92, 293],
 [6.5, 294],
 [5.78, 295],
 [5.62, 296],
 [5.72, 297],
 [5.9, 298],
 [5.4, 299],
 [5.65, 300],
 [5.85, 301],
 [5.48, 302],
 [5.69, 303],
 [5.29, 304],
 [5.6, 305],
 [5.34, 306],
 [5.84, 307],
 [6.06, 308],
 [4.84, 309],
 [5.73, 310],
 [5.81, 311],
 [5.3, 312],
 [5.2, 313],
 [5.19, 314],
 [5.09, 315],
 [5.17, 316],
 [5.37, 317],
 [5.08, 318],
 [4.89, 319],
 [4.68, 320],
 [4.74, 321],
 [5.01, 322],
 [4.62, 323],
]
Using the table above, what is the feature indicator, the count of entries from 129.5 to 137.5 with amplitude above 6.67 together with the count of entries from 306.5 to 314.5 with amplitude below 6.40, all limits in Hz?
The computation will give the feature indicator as 10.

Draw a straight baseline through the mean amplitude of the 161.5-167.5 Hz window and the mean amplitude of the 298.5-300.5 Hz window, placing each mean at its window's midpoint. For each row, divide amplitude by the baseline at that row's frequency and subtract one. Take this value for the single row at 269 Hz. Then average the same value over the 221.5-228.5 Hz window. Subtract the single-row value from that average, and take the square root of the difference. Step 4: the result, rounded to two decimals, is 0.32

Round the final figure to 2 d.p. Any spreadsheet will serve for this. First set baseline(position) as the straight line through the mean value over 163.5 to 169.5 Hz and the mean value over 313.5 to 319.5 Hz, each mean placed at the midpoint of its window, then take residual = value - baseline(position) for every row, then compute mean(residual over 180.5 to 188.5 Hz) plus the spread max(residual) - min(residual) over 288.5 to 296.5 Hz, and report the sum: 2.02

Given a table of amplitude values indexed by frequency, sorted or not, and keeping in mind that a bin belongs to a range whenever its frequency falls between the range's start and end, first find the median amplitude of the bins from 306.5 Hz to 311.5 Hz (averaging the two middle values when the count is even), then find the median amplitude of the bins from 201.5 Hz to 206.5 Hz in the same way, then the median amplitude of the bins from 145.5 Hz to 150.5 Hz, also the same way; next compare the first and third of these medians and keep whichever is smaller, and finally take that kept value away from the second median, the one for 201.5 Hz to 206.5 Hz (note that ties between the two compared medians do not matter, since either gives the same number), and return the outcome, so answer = 2.2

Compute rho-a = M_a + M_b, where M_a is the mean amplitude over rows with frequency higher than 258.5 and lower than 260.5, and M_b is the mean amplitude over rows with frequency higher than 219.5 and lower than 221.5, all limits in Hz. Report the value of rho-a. 14.2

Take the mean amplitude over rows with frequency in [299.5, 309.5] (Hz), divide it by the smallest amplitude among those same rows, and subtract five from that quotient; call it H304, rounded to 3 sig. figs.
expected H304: -3.85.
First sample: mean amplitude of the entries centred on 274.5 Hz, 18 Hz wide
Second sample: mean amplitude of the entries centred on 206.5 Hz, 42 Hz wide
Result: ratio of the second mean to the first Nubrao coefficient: 1.13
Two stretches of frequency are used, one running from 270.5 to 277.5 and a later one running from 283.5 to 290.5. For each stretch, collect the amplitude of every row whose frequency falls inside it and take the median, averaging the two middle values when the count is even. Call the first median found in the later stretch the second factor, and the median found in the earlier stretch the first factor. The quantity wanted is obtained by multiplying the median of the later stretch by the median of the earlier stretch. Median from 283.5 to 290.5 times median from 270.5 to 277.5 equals 46.6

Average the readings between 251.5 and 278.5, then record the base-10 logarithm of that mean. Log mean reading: 0.833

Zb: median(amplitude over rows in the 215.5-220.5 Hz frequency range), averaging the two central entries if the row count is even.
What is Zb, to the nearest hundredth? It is 7.39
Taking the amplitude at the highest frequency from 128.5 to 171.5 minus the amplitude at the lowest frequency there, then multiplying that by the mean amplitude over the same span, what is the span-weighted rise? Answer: 1.4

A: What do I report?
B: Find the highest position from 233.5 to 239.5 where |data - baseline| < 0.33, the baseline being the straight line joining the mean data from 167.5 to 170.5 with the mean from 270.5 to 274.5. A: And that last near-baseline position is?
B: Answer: 234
